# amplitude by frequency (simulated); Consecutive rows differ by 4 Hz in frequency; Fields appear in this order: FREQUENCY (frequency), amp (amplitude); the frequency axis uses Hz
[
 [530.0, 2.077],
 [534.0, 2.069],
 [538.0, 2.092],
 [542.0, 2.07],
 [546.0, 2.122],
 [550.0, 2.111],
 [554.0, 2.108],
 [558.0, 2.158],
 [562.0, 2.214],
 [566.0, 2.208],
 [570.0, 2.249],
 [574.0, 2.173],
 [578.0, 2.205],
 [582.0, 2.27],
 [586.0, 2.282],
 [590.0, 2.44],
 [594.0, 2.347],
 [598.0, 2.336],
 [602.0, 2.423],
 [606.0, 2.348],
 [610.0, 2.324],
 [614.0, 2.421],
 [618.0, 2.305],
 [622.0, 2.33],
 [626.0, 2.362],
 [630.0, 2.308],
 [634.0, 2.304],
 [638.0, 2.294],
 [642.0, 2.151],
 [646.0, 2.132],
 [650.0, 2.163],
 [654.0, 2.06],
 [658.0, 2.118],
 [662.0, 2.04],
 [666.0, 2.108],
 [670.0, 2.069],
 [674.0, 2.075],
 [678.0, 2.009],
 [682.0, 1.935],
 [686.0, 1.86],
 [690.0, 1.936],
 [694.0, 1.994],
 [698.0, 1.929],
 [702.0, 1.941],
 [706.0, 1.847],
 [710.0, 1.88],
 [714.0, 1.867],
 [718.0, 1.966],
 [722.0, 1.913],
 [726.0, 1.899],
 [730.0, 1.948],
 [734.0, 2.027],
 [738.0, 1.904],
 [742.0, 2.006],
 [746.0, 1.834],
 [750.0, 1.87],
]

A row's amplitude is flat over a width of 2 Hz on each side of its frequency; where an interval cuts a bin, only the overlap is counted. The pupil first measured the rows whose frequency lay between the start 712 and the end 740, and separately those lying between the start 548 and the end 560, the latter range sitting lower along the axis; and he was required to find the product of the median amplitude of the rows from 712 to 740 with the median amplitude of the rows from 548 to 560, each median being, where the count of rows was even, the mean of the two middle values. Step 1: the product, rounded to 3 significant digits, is 4.04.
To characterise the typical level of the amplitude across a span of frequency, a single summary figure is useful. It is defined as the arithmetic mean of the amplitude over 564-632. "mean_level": 2.3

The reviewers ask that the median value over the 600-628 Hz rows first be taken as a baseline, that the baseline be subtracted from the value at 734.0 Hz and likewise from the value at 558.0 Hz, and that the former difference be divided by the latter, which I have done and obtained 1.7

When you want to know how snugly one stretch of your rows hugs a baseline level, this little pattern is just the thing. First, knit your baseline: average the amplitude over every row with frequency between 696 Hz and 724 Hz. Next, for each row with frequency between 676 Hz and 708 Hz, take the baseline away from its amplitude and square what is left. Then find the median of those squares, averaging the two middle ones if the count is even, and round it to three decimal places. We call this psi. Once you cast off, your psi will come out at 0.002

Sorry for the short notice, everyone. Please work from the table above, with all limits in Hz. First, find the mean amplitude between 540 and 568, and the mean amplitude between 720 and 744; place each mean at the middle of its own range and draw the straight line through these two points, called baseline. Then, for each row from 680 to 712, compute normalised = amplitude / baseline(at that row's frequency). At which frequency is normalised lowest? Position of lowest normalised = 686.0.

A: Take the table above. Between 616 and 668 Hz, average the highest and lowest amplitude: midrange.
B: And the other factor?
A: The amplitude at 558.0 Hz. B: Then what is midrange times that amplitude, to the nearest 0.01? 4.75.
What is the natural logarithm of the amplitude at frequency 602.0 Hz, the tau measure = 0.885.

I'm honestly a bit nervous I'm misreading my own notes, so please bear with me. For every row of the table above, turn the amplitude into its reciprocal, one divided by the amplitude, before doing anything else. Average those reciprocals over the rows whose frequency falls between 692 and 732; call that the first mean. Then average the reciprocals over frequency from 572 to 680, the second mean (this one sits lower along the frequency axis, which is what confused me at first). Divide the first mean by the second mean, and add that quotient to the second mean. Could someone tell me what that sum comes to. 1.611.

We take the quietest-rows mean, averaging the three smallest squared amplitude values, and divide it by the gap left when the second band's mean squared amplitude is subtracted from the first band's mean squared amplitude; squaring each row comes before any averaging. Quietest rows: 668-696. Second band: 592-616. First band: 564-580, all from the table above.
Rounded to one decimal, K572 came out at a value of -5.1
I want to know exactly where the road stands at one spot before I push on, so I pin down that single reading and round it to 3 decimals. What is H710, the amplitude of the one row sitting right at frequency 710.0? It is 1.880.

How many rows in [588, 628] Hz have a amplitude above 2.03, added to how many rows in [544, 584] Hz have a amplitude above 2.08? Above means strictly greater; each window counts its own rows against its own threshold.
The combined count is 20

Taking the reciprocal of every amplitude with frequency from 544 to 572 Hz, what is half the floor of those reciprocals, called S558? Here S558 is 0.222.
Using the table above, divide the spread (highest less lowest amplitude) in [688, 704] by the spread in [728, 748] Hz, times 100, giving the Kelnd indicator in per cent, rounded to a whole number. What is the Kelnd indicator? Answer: 34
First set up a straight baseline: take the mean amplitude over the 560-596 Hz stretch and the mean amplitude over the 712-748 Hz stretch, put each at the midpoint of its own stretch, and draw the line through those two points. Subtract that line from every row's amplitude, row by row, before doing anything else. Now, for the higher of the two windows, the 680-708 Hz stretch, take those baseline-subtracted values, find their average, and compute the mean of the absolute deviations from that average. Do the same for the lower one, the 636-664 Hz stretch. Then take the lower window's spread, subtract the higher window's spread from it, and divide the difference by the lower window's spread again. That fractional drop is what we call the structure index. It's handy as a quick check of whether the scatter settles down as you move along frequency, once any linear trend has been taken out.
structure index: 0.13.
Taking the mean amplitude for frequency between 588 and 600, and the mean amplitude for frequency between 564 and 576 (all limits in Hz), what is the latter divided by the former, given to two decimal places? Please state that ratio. 0.93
